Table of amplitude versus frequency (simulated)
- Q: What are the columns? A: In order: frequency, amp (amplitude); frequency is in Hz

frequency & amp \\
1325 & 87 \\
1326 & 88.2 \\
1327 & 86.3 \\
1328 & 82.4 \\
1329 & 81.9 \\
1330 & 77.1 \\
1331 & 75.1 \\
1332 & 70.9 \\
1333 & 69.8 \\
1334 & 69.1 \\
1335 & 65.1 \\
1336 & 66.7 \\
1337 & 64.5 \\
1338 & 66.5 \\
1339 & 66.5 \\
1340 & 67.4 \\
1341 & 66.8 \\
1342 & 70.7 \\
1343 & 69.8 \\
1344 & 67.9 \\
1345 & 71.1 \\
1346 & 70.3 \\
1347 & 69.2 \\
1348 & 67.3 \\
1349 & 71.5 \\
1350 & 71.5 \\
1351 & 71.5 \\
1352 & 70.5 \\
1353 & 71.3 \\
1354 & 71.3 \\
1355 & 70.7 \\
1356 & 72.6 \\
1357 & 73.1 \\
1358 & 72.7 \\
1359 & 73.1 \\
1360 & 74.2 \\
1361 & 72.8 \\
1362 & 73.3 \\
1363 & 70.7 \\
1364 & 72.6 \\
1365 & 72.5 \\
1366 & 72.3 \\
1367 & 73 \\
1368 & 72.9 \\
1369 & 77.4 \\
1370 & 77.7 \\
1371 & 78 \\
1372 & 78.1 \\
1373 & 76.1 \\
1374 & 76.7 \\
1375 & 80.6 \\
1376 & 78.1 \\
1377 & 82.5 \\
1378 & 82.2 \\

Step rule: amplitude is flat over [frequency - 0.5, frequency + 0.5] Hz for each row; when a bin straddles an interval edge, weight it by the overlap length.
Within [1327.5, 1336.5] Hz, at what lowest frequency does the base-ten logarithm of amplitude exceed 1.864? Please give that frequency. 1328 Hz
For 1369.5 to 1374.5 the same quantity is 1370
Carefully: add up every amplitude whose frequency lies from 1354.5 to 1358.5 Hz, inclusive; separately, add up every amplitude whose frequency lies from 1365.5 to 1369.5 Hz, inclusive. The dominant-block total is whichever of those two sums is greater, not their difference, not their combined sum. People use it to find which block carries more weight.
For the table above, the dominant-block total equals 296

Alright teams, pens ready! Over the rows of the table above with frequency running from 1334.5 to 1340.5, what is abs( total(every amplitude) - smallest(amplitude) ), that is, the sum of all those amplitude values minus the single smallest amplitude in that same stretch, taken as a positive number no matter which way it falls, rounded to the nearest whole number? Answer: 332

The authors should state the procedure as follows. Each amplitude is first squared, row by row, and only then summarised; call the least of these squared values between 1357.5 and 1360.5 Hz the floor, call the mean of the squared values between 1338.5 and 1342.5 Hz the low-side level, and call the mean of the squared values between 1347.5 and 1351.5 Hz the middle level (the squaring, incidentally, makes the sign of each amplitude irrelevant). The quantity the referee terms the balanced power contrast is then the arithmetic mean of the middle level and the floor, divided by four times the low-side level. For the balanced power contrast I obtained 0.28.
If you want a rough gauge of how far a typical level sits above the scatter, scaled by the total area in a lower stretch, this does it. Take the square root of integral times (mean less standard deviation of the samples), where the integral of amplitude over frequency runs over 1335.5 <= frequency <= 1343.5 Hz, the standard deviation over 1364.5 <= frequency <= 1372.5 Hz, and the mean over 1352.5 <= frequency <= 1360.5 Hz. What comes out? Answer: 194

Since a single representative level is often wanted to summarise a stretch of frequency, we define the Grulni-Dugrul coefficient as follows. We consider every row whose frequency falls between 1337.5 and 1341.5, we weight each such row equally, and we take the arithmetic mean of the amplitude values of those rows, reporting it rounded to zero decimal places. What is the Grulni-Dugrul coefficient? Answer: 67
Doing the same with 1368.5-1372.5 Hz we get 78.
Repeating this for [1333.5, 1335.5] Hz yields 67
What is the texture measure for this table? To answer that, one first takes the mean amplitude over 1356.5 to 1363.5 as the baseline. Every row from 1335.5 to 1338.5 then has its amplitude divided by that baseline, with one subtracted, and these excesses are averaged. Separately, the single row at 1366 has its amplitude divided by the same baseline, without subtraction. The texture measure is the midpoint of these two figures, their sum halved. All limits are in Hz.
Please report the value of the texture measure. 0.45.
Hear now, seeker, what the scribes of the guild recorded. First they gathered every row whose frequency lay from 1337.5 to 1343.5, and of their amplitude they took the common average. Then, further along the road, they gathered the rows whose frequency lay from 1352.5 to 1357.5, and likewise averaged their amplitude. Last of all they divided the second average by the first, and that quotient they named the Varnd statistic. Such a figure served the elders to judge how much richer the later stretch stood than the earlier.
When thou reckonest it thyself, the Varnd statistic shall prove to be 1.06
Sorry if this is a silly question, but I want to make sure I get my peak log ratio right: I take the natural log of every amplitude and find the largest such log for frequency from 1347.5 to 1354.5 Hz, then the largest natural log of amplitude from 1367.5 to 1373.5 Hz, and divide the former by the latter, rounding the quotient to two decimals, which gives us 0.98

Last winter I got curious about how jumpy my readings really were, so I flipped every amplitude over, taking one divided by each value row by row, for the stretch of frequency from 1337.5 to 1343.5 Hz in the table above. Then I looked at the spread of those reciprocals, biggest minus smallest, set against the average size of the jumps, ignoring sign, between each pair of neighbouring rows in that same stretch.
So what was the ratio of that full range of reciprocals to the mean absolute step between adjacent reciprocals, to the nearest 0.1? 3.3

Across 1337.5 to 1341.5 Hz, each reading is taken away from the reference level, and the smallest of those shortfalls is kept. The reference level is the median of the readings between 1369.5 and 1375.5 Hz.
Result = 10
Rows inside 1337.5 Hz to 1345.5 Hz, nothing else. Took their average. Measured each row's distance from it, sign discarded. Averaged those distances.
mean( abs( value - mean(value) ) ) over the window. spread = 1.6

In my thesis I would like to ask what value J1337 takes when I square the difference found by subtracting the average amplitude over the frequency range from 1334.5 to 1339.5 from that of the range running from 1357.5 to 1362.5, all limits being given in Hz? 54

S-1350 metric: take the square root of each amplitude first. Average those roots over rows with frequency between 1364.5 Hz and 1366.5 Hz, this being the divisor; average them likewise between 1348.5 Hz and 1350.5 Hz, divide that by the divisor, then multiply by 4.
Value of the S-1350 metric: 3.98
